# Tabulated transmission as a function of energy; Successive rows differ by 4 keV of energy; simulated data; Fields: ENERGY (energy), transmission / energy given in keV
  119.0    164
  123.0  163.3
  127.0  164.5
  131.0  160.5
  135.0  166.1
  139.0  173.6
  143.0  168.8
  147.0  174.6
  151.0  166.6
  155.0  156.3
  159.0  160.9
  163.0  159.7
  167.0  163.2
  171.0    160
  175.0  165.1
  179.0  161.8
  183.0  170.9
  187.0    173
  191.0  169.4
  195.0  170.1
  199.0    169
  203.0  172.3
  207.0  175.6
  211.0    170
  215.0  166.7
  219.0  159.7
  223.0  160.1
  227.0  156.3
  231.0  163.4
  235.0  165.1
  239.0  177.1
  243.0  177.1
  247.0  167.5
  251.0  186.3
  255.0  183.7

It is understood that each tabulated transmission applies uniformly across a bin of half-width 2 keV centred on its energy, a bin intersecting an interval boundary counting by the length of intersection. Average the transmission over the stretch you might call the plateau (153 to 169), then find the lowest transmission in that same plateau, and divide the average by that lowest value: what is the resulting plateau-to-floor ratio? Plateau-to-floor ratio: 1.02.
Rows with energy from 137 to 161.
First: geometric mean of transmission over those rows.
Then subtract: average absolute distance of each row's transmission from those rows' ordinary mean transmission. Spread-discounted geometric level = 161.1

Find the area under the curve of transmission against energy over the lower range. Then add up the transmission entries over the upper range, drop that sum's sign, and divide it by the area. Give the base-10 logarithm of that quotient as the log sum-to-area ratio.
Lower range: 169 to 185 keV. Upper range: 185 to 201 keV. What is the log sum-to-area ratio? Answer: -0.59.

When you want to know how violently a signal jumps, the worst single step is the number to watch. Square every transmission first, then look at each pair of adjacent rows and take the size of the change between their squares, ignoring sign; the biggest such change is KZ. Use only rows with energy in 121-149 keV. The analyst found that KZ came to 2548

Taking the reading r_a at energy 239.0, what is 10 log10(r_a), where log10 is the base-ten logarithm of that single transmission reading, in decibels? 22.5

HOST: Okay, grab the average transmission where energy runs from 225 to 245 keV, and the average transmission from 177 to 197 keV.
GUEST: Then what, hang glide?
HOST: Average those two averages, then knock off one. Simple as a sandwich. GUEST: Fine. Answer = 167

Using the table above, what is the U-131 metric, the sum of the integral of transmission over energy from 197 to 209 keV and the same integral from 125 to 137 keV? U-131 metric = 4032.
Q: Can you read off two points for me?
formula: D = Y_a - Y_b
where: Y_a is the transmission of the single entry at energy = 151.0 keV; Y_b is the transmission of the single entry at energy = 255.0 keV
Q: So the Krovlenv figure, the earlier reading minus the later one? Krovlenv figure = -17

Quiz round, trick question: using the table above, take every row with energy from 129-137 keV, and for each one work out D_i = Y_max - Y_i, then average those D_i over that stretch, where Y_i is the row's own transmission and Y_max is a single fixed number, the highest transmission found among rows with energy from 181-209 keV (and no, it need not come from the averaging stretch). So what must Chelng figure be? 12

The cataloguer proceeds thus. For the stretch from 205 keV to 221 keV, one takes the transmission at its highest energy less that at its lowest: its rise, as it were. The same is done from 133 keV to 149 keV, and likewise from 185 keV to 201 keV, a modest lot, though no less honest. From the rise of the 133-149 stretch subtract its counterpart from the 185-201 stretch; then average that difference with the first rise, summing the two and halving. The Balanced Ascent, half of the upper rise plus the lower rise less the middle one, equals -2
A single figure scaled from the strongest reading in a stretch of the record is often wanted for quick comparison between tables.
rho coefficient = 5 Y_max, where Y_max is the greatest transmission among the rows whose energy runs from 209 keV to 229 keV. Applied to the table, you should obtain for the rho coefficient 850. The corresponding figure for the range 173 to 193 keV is 865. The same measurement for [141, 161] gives 873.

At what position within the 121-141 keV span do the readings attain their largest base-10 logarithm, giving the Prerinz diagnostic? 139.0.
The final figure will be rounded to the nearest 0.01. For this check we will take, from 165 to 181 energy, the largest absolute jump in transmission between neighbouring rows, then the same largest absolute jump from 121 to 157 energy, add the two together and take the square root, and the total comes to 3.92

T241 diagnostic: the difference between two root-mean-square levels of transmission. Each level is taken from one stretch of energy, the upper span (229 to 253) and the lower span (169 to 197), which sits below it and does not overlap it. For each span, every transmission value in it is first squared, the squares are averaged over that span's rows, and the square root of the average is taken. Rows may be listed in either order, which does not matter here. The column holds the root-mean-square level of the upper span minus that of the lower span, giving 6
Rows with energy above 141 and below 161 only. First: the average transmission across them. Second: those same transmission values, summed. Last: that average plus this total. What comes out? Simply 993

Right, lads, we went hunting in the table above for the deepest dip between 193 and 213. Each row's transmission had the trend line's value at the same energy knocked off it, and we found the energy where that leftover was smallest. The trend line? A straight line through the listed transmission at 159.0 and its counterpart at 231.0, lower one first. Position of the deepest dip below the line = 199.0 keV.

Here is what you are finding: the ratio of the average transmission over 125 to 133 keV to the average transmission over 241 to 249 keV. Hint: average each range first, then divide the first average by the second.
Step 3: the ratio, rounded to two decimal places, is 0.94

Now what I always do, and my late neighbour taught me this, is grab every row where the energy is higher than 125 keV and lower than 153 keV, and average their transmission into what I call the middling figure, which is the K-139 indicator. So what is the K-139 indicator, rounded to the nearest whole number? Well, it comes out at 168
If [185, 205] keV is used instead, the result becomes 171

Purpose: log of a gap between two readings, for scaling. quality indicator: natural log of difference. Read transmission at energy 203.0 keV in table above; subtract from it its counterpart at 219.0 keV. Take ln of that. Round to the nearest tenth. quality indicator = 2.5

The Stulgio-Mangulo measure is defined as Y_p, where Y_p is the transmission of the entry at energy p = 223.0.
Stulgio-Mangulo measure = 160.1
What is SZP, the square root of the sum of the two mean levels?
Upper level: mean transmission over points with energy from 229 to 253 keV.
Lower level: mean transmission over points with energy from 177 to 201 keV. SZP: 18.5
